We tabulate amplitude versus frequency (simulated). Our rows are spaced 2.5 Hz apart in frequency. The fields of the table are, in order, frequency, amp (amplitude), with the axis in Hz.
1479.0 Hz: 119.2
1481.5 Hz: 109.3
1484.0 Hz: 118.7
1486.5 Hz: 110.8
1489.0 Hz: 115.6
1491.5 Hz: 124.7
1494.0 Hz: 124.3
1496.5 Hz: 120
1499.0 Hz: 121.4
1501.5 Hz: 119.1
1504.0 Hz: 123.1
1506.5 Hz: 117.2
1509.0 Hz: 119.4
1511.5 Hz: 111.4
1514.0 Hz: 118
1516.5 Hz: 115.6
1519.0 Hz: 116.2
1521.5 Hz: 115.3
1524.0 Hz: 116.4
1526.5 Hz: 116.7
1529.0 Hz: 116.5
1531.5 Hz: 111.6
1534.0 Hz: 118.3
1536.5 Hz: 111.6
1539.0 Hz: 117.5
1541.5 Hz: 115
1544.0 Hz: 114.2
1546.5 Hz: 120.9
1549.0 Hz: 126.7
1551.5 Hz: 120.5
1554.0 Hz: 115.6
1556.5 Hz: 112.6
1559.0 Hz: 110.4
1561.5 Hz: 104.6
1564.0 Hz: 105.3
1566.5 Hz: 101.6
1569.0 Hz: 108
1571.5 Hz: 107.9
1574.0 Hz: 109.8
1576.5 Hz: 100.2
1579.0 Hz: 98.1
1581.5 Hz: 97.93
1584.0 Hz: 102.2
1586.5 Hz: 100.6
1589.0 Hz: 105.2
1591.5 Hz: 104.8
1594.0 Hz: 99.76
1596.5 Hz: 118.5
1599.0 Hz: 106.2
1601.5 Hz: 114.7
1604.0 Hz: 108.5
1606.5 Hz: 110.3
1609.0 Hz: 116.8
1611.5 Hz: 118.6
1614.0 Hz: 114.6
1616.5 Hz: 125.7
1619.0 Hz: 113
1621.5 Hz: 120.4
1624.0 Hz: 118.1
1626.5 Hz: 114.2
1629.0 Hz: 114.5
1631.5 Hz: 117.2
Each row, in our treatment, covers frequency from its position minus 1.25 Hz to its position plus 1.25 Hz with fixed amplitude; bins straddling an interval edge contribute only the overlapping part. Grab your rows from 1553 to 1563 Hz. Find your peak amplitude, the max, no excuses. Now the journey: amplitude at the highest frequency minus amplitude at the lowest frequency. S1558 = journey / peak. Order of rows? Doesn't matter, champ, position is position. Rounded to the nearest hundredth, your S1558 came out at -0.10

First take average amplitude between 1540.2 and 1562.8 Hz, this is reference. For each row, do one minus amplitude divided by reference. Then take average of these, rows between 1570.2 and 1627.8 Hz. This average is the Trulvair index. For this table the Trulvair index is 0.050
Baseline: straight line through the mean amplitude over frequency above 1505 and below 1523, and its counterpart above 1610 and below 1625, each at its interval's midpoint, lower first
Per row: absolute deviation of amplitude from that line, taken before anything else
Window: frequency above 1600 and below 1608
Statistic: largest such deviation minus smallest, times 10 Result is 63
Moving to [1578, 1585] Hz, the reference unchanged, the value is 42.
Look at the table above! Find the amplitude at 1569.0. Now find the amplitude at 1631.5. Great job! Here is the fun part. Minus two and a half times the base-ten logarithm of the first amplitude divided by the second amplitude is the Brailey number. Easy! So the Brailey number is 0.09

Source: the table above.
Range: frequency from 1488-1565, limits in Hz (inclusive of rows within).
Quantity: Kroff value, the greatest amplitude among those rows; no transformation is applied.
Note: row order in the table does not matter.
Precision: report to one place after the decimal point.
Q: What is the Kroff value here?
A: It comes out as 126.7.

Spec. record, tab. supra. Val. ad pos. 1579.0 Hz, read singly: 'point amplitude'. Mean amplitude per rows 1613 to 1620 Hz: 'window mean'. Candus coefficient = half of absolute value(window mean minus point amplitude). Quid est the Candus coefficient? 10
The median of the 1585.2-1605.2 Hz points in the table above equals 106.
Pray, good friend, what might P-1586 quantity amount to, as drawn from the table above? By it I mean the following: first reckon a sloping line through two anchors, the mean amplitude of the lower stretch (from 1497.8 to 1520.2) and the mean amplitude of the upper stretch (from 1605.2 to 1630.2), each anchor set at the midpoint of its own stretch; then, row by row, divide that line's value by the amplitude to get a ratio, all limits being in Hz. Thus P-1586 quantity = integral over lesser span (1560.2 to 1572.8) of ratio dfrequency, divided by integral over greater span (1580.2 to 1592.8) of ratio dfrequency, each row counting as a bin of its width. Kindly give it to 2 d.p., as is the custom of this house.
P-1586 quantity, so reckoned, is 0.97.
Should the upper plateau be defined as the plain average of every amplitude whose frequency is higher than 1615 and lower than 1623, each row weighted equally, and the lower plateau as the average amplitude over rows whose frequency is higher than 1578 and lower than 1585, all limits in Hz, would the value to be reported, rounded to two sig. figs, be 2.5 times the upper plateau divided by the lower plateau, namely 3.0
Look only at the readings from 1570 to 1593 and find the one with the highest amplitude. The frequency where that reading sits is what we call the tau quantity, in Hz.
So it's 1574.0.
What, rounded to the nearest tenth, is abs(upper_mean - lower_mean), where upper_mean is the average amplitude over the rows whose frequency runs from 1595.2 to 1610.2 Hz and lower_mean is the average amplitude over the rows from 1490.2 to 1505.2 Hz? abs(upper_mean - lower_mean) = 9.6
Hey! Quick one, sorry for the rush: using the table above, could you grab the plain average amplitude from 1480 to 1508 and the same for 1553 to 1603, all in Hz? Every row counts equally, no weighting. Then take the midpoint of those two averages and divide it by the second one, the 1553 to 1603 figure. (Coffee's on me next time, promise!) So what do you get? 1.06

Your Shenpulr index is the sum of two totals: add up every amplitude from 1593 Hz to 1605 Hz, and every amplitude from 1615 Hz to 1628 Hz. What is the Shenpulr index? 1139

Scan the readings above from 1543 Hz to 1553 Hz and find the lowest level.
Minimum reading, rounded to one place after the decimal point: 114.2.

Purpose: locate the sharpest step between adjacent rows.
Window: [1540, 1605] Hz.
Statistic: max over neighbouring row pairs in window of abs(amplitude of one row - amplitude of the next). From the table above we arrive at 19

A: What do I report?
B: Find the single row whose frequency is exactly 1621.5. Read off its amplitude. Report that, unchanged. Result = 120.4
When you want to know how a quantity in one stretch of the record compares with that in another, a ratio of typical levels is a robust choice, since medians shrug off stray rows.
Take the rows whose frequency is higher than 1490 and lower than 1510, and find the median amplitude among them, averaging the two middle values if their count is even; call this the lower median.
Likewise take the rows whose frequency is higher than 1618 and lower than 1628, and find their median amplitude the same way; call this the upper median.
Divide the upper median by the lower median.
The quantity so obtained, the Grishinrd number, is 0.96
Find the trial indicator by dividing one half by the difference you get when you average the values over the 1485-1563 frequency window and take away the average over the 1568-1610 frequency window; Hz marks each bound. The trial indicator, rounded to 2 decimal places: 0.05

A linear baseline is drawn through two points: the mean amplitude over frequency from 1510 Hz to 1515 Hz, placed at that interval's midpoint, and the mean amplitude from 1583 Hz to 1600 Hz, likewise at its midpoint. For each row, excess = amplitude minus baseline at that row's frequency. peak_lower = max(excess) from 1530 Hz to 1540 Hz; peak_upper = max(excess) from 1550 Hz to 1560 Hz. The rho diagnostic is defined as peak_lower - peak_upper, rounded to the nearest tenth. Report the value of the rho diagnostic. -4.3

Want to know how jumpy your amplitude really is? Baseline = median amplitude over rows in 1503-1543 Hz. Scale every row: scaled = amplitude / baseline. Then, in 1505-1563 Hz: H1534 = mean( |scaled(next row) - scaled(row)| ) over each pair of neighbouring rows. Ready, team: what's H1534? 0.033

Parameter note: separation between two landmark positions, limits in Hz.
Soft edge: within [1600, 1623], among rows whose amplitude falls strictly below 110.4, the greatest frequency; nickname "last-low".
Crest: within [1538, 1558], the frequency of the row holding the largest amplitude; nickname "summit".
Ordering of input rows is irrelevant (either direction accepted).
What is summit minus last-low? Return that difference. -57.5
